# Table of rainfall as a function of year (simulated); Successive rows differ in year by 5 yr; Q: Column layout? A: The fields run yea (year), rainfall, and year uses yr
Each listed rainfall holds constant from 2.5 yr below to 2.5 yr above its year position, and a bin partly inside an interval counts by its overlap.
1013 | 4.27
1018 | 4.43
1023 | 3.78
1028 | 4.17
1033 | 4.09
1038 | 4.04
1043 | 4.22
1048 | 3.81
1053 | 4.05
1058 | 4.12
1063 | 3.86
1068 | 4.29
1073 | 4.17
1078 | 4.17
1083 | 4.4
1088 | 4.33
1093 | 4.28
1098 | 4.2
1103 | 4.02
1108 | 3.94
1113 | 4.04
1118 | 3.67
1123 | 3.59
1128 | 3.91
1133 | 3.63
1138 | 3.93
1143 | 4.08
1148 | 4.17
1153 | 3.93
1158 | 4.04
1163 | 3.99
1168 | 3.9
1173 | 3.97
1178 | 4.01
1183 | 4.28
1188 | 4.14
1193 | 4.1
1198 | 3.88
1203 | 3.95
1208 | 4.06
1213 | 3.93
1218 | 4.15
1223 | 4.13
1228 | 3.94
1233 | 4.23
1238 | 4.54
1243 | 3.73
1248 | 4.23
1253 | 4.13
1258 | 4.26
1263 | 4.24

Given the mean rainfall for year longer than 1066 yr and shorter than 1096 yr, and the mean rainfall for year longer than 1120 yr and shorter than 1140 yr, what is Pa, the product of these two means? 16.1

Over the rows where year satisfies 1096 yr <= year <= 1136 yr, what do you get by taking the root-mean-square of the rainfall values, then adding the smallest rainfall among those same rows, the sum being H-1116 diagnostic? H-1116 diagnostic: 7.47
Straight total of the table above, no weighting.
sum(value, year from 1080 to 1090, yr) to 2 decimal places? 8.73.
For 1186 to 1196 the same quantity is 8.24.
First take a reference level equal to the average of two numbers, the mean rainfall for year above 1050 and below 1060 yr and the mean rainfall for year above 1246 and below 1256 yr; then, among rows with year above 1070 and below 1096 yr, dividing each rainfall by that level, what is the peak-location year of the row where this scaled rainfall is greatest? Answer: 1083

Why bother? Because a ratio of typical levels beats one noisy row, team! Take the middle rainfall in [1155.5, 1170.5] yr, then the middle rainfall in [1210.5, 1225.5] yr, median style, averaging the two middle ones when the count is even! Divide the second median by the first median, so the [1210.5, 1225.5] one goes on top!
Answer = 1.04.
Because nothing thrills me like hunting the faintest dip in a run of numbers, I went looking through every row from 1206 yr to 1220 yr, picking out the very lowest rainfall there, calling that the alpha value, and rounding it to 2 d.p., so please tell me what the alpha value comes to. 3.93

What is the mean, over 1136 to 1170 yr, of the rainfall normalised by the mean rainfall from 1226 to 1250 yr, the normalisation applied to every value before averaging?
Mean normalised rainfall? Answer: 0.969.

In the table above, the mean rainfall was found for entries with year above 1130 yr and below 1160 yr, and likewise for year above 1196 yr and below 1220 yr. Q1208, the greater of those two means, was 3.99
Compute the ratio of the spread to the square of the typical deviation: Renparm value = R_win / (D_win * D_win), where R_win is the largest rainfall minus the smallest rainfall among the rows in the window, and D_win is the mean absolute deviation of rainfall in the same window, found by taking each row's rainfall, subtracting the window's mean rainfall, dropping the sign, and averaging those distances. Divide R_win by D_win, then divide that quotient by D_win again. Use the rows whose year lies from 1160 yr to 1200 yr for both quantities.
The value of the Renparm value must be 36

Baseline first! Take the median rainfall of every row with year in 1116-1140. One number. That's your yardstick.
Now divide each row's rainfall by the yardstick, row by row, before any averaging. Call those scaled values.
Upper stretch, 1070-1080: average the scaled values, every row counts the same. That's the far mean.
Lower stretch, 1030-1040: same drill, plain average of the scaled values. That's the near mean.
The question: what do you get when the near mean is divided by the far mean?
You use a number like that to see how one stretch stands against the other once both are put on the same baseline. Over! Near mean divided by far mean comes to 0.97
